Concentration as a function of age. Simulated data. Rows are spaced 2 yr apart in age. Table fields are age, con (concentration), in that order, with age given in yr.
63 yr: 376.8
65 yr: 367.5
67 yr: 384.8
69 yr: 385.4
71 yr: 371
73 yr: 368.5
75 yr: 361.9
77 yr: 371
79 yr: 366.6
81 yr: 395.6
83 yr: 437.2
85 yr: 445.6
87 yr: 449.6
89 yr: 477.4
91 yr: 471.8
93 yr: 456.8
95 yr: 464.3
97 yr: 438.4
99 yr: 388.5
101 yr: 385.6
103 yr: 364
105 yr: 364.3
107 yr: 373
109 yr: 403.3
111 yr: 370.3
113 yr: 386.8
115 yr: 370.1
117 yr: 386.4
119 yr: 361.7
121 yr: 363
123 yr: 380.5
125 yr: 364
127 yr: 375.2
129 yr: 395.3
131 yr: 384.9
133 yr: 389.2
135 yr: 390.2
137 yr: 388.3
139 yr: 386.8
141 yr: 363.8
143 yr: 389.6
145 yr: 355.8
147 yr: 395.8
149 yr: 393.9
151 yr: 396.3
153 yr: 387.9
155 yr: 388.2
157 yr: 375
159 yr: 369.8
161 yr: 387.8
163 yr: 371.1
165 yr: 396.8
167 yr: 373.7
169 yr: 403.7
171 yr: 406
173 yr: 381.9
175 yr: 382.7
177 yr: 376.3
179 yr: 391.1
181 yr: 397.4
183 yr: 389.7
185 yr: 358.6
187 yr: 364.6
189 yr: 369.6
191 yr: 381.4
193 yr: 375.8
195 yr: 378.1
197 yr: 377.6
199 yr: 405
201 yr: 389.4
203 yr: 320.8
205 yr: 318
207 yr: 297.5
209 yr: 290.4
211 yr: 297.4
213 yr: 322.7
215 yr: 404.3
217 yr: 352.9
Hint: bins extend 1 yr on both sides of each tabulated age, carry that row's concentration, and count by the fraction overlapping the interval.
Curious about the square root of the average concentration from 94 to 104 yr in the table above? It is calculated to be 20.2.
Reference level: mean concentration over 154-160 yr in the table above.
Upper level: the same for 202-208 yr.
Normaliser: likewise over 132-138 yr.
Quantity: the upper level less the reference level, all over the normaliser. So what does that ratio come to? -0.17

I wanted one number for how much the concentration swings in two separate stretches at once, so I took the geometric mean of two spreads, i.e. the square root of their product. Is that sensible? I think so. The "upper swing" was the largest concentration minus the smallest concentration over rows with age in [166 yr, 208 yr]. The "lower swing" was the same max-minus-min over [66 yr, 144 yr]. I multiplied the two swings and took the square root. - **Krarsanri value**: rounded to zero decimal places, 112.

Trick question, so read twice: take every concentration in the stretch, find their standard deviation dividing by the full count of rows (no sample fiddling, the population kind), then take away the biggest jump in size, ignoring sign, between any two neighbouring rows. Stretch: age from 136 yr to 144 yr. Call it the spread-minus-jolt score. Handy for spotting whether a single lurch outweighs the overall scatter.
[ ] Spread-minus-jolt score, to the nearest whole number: -15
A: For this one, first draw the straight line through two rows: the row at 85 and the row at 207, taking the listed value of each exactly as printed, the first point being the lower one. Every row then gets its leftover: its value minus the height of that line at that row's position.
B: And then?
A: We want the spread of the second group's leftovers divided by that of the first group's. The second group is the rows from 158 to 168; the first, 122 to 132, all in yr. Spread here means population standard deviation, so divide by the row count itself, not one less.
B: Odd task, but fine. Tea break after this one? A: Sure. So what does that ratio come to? 0.9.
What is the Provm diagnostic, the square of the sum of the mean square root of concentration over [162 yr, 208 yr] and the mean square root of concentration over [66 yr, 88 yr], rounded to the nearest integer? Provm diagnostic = 1534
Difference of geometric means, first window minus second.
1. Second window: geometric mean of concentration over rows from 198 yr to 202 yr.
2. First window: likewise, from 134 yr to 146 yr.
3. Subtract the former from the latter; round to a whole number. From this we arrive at -18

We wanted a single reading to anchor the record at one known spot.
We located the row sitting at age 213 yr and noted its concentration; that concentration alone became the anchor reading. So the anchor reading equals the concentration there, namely 322.7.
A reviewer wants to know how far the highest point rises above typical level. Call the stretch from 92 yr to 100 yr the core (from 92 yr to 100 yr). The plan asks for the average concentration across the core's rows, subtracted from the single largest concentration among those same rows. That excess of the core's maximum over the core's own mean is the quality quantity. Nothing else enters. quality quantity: 27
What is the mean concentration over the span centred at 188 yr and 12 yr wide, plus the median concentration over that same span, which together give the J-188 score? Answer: 746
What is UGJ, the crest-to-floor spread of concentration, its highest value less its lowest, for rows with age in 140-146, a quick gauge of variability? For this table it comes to 34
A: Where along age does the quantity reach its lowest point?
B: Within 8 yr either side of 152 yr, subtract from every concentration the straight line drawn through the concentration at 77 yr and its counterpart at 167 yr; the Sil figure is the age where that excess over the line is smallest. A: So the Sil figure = 145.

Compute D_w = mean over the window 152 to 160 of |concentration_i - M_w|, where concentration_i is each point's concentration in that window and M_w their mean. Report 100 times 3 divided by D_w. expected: 38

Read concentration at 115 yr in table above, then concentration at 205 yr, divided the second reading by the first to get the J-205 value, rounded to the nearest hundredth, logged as 0.86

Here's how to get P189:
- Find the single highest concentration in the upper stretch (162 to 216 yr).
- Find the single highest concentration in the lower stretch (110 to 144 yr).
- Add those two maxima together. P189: 801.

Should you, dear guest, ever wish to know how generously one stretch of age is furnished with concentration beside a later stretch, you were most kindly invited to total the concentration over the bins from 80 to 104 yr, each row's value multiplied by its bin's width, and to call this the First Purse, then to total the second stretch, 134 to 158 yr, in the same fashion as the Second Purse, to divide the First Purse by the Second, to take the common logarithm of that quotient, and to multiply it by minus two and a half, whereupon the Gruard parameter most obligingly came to -0.125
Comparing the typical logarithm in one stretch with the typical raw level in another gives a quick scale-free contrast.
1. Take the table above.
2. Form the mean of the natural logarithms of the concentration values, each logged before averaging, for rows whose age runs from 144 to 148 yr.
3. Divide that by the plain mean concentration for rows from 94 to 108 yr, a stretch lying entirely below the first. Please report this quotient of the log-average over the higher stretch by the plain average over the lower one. 0.0149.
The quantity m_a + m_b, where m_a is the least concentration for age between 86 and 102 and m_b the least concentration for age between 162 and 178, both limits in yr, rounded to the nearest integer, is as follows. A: 757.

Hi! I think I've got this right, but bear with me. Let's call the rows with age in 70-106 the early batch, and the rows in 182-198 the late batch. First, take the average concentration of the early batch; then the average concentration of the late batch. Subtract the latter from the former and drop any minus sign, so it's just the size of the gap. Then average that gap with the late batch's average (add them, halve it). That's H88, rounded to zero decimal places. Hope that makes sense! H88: 205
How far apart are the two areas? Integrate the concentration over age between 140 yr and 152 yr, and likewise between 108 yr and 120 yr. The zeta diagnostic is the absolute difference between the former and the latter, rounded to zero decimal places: 33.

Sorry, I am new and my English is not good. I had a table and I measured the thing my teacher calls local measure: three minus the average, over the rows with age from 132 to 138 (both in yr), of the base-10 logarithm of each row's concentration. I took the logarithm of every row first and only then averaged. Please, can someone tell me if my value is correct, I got 0.4098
